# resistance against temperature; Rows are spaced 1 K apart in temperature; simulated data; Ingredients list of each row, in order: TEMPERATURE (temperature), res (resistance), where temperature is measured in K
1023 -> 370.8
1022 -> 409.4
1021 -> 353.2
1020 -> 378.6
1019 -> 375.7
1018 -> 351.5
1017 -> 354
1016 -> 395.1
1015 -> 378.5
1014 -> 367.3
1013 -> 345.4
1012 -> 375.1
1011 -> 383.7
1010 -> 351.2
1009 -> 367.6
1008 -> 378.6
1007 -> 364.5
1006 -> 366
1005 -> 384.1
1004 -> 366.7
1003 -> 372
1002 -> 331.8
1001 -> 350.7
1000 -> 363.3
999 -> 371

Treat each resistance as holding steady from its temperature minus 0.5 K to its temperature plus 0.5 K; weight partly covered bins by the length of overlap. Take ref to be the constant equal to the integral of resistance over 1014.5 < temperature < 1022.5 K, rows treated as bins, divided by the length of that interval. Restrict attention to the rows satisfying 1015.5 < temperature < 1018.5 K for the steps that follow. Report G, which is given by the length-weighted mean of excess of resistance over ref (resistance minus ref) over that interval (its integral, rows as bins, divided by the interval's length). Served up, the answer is -8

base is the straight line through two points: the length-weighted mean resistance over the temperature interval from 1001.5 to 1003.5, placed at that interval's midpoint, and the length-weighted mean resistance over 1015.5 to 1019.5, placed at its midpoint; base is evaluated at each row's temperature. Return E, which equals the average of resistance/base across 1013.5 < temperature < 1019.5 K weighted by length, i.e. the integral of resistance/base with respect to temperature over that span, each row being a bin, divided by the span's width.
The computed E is 1.01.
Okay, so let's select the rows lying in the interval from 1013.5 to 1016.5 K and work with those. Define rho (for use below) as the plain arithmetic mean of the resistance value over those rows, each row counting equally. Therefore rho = 380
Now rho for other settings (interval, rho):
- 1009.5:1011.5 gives 367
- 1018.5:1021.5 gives 369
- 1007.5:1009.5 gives 373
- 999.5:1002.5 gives 349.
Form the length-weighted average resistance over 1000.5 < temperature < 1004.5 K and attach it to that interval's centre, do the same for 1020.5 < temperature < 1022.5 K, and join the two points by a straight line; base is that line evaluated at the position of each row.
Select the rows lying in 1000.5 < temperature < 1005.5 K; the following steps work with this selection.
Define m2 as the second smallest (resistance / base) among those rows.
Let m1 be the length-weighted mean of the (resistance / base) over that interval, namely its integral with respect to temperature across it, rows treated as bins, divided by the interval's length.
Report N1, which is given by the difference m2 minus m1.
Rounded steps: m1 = 1.01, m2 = 0.99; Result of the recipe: -0.021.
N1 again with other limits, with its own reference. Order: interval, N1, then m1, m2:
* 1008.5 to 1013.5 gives -0.033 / 0.99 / 0.96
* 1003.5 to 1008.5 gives -0.017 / 1.03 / 1.02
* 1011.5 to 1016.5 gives -0.013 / 1.00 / 0.99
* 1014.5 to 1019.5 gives -0.045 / 0.99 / 0.94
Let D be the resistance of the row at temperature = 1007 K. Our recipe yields 364.5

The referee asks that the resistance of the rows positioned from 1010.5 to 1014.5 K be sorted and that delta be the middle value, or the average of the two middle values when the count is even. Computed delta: 371.2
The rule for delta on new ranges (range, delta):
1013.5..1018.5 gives 367.3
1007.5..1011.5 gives 373.1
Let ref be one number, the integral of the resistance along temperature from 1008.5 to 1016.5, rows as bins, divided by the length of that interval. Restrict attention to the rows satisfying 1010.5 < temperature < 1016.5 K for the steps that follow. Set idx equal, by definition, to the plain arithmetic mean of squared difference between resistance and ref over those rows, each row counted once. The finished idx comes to 251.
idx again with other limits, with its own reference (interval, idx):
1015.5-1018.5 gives 413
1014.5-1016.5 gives 335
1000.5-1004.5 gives 476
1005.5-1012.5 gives 100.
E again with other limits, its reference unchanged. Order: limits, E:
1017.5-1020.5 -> 0.99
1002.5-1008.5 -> 1.05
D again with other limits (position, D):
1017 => 354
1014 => 367.3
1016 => 395.1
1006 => 366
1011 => 383.7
